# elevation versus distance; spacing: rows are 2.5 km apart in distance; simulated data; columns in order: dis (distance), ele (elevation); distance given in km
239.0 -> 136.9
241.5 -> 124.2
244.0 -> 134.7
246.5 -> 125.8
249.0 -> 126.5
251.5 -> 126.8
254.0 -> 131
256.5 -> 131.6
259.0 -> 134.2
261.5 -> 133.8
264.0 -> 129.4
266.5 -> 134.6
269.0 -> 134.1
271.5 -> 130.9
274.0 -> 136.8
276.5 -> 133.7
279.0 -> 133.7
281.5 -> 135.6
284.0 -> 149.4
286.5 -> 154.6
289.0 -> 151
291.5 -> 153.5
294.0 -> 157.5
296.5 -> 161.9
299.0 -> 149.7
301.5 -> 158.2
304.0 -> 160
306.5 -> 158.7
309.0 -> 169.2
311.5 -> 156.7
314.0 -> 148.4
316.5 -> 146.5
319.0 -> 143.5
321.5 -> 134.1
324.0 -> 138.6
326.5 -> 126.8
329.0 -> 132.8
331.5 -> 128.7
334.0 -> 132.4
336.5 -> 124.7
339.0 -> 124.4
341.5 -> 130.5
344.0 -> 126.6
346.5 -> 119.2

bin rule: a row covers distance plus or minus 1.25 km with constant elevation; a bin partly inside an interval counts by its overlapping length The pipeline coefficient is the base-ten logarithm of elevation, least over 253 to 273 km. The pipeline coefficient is 2.11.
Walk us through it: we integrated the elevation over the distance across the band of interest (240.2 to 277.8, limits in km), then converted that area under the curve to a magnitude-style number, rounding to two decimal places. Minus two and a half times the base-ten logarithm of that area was -9.23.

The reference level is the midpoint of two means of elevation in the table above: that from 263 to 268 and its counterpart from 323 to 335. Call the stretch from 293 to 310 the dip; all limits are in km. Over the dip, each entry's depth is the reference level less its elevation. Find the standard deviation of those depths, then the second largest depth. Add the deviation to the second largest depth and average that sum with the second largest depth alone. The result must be -23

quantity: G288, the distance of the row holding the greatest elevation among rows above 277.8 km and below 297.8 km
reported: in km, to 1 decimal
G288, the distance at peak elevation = 296.5 km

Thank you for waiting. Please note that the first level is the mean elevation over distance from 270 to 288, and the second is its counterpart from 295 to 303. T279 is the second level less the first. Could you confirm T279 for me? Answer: 17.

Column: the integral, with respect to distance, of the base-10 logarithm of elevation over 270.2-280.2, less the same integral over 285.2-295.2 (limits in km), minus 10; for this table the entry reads -10.6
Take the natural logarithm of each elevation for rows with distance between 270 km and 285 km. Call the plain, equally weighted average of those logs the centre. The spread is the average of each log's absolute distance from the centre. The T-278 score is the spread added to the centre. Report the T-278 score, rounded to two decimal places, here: 4.95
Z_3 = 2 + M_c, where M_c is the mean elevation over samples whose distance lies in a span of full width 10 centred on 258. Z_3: 135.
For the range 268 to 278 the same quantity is 136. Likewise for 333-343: 130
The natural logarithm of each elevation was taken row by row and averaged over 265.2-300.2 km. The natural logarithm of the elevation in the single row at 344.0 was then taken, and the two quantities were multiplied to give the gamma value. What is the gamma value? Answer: 24.0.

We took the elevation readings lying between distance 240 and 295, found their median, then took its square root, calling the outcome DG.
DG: 11.6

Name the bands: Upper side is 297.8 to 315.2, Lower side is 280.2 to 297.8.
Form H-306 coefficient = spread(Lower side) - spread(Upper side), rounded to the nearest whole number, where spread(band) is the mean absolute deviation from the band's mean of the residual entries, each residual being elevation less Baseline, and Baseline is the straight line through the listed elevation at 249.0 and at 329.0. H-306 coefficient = 0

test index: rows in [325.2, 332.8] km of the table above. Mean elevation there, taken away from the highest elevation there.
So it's 3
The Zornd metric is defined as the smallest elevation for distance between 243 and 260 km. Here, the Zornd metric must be 125.8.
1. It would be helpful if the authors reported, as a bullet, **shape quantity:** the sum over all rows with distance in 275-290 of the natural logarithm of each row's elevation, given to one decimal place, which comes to 29.8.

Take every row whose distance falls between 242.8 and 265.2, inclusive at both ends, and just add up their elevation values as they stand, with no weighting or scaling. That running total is 1174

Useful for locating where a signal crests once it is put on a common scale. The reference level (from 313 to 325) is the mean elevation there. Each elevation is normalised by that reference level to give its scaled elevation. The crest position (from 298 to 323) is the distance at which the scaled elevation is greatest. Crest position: 309.0 km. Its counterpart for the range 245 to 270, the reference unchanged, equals 266.5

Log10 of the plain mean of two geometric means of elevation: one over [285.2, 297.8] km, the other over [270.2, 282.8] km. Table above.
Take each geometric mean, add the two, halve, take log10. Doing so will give 2.16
